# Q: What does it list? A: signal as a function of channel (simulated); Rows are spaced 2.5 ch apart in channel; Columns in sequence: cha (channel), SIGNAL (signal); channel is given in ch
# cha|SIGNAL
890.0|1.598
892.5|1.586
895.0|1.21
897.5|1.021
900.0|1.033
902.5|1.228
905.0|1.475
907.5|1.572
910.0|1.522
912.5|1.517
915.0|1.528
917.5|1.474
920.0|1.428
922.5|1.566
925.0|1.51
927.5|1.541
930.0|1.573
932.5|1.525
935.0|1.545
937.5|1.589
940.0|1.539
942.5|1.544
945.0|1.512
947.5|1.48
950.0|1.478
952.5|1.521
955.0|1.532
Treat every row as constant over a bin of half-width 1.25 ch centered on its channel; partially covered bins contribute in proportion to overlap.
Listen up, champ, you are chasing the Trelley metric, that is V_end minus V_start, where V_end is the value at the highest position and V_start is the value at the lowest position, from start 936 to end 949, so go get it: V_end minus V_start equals -0.11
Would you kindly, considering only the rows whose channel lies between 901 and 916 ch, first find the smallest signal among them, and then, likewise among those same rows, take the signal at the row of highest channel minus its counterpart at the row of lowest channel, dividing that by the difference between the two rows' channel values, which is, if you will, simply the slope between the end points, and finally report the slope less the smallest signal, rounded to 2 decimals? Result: -1.20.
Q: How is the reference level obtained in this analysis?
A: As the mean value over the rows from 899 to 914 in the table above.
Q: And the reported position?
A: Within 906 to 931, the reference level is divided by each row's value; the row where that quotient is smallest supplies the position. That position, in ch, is 930.0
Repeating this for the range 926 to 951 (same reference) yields 937.5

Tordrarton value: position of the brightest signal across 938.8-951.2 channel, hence 942.5 ch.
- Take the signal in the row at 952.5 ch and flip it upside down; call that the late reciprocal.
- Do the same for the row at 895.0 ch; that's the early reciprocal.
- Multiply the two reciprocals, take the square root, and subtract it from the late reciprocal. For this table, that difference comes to -0.080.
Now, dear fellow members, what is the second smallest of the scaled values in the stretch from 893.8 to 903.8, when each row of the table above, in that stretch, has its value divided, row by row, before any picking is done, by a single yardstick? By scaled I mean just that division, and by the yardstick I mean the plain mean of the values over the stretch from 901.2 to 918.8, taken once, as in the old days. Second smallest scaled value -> 0.70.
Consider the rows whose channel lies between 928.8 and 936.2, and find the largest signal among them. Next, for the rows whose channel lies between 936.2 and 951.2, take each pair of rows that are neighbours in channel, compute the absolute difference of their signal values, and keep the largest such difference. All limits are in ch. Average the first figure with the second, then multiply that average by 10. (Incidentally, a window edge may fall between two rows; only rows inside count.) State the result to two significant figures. 8.1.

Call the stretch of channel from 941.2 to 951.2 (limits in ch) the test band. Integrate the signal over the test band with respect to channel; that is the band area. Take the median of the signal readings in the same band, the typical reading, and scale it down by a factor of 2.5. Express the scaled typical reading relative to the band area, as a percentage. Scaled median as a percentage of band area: 3.98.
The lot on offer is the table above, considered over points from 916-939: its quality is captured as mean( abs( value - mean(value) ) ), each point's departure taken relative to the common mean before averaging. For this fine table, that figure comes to 0.039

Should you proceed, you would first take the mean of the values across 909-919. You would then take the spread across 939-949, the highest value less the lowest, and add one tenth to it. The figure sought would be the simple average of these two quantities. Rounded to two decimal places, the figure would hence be 0.84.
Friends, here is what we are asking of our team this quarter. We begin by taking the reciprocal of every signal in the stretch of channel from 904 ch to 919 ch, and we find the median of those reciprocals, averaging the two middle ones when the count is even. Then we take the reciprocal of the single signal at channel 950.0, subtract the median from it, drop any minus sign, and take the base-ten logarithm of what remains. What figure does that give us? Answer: -1.7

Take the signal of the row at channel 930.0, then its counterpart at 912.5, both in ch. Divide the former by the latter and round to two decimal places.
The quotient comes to 1.04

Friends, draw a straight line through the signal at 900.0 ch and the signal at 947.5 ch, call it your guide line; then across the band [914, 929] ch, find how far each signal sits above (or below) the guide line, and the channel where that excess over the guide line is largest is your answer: 915.0 ch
